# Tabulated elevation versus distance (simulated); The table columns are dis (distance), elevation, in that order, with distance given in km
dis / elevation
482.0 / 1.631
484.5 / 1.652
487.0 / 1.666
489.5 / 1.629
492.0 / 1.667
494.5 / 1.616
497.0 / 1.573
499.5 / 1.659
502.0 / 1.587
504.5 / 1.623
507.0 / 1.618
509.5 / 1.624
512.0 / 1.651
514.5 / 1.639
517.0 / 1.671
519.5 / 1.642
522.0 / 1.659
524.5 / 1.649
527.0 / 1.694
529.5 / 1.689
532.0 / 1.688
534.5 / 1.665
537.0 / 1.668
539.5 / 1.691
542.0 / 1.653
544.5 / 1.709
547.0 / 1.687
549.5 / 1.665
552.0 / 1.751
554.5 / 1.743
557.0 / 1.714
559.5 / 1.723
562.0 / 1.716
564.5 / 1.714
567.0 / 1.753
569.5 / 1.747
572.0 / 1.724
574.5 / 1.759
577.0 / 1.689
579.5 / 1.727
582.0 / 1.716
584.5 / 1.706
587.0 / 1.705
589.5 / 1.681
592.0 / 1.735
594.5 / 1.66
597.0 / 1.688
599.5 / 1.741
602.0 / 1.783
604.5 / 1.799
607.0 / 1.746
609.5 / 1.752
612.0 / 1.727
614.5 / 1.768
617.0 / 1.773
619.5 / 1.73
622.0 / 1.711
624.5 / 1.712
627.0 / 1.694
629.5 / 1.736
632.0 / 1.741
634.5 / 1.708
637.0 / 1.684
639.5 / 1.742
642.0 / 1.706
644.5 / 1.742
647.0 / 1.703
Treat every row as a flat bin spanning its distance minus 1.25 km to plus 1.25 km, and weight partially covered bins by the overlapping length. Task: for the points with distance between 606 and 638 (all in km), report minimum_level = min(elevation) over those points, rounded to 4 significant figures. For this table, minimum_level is 1.684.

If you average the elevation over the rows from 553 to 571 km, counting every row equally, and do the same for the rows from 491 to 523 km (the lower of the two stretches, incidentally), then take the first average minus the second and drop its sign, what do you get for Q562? 0.10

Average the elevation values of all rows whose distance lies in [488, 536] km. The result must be 1.64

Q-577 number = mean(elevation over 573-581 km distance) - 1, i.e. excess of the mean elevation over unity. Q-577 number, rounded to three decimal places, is 0.725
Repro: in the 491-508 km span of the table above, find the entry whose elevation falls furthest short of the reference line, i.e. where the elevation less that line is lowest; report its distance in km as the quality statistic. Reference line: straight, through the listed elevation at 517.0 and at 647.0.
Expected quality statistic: 497.0 km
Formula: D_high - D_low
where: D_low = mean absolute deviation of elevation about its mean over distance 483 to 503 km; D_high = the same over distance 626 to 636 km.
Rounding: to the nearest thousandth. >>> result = -0.011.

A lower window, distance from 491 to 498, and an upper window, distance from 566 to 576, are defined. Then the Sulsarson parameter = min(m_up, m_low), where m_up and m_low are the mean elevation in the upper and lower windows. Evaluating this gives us 1.619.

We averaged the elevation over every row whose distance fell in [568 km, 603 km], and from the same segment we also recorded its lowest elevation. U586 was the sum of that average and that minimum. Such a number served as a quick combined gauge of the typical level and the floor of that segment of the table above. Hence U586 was 3.38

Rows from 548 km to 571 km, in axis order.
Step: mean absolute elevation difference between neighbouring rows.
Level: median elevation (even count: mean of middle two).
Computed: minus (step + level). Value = -1.75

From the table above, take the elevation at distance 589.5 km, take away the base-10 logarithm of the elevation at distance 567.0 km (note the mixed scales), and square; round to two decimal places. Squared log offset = 2.07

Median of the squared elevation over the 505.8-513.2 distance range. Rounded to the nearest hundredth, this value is 2.64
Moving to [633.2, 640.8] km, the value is 2.92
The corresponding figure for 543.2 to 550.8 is 2.85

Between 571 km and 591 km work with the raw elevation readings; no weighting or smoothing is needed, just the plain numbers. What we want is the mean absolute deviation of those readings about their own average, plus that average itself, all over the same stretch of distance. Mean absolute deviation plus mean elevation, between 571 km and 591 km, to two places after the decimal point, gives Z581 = 1.73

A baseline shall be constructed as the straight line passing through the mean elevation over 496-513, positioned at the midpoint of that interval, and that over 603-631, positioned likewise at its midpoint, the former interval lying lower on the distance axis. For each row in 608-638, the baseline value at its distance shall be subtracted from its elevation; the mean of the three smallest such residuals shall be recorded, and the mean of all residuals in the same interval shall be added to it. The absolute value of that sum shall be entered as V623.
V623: 0.082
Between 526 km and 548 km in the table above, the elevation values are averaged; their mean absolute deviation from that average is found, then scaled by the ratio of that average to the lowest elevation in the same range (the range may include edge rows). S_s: 0.0140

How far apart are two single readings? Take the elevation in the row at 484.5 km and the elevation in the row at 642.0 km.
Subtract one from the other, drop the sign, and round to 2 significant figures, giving 0.054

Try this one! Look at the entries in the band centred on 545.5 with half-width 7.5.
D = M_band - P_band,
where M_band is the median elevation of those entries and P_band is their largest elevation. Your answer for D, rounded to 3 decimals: -0.062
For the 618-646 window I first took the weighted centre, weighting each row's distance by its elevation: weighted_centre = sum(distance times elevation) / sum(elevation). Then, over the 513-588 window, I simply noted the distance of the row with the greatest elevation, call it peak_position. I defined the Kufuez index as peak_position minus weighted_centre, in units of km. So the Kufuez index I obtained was -57.5 km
